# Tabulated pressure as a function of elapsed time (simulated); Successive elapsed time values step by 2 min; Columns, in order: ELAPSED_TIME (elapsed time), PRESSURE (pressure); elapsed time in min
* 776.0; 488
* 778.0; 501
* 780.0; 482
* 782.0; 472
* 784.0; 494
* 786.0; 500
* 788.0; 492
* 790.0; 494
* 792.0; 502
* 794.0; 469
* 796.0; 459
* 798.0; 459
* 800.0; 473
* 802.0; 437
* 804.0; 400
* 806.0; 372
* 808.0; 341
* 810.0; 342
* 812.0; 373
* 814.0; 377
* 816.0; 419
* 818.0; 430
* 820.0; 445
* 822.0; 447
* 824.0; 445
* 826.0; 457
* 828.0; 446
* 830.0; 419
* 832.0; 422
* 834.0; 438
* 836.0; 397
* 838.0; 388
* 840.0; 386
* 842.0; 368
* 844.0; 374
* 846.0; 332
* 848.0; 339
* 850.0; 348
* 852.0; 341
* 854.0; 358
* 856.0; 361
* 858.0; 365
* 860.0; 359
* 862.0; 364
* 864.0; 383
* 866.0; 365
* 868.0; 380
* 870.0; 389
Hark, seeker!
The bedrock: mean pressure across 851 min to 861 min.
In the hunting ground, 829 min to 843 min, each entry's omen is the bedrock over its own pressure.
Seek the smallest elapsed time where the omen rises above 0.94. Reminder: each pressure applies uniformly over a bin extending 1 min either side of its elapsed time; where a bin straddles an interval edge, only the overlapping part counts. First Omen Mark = 842.0 min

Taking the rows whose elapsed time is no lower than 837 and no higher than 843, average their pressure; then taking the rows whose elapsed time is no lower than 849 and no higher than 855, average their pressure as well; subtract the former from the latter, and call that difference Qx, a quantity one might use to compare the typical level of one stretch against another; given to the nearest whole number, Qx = -32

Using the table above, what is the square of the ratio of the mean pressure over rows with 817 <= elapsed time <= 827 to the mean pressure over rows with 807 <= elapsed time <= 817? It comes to 1.44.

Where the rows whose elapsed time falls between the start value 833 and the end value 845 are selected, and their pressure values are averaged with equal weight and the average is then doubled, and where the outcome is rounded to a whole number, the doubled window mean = 784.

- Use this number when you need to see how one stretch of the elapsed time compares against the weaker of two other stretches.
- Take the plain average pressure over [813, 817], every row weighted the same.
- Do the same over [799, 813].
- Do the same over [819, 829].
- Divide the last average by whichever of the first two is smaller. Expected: 1.15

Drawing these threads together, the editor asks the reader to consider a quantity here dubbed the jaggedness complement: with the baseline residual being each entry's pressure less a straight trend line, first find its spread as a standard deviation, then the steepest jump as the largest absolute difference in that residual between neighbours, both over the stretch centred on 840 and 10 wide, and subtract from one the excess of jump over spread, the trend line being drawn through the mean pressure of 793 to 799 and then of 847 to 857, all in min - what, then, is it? -7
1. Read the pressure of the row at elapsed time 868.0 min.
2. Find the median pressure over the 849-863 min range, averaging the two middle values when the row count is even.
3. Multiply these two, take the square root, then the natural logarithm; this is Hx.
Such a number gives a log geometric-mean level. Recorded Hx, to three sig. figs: 5.91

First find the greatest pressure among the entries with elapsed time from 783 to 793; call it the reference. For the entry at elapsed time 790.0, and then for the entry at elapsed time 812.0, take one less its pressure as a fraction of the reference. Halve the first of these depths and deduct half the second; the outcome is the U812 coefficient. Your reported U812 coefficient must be -0.12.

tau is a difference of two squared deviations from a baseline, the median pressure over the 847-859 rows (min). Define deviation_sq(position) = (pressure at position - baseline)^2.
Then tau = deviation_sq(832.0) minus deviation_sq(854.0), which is 4736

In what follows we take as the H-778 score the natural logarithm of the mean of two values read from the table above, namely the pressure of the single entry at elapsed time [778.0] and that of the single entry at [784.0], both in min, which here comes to 6.21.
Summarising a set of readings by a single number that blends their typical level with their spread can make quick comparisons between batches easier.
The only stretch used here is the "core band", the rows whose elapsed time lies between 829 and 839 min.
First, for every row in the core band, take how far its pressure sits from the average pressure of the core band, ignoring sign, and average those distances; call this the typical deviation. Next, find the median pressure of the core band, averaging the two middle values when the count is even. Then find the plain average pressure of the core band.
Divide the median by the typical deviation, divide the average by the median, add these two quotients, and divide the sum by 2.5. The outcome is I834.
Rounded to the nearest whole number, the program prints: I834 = 11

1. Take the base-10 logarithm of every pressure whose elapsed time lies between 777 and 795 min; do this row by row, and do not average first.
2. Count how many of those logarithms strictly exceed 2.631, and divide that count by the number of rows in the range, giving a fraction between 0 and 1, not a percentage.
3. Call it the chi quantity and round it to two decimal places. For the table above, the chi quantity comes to 1.00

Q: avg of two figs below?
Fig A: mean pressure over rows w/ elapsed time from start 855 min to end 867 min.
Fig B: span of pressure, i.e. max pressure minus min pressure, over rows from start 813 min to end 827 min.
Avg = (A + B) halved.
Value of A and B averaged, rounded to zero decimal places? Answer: 223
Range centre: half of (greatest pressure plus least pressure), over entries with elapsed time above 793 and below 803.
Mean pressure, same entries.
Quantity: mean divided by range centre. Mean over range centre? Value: 1.01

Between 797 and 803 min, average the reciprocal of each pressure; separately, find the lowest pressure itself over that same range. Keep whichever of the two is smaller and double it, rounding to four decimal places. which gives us 0.0044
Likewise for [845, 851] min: 0.0059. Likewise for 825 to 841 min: 0.0048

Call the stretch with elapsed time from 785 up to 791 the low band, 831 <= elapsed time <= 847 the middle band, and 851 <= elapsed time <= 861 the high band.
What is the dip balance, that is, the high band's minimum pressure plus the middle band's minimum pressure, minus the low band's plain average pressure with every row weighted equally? 178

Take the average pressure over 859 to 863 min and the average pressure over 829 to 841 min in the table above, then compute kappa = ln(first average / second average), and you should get -0.12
